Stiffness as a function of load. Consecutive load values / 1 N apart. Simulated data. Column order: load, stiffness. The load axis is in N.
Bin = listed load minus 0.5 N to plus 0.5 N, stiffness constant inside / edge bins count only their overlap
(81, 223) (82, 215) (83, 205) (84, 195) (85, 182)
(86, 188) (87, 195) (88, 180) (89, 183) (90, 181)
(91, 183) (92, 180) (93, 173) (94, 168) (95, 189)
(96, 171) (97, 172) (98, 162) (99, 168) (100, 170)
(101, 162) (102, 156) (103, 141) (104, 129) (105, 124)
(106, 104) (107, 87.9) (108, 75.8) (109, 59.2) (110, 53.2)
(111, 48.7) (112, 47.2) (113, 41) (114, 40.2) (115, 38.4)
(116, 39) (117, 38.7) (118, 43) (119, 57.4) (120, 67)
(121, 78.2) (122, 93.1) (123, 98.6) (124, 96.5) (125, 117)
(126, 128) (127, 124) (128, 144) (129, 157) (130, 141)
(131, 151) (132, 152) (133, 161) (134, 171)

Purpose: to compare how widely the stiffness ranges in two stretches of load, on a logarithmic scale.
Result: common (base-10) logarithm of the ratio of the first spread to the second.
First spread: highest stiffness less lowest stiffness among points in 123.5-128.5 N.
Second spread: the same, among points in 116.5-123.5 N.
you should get -0.1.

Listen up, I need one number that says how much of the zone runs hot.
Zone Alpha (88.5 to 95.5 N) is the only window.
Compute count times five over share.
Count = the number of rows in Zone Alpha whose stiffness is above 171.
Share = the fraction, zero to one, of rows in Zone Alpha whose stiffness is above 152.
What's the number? 30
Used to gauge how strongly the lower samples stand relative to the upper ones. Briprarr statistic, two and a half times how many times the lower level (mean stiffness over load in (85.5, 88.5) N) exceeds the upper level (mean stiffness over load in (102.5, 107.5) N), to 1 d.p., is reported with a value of 4.0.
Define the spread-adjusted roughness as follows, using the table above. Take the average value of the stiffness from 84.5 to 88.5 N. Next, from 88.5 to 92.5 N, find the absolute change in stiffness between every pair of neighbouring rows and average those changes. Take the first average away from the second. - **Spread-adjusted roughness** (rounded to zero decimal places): -184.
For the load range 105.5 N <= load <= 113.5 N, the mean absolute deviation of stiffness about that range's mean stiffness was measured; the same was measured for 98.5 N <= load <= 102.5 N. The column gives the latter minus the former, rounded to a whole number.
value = -13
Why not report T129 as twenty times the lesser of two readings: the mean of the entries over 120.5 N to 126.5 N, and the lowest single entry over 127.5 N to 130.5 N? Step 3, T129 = 2038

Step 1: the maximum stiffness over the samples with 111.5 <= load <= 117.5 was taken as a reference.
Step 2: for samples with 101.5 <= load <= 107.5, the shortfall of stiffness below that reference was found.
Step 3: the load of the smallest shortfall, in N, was 102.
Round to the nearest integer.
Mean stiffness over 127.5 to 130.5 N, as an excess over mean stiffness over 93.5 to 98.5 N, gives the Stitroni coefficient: -25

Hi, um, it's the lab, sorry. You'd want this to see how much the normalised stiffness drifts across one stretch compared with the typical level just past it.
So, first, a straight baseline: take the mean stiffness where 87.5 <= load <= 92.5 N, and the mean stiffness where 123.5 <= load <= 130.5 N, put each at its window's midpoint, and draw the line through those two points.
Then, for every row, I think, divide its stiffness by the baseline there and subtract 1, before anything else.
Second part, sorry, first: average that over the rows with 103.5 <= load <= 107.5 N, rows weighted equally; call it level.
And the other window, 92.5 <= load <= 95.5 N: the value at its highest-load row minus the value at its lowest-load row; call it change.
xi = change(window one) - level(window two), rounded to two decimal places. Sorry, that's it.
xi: 0.41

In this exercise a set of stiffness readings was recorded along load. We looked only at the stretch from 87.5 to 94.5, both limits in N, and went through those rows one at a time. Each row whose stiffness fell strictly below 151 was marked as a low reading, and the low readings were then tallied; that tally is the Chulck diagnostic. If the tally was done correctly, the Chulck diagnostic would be 0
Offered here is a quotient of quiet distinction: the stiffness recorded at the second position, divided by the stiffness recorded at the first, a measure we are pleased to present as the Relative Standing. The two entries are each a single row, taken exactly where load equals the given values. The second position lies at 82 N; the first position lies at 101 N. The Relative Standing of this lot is 1.3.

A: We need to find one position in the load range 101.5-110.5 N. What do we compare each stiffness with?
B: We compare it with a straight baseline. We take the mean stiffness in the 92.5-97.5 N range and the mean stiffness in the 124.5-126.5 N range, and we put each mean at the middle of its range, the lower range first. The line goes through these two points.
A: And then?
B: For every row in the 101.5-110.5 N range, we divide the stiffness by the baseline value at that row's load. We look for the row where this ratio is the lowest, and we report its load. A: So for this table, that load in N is 110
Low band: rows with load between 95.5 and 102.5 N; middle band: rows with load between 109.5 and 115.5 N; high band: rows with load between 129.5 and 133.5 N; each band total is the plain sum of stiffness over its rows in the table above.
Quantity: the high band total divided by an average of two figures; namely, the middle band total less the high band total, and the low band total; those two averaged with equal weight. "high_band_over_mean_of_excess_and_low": 1.5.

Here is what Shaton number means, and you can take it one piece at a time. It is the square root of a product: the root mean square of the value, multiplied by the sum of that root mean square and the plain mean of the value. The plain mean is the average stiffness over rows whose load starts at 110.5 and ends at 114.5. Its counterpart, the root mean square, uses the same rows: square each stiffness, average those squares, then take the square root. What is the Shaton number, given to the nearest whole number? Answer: 63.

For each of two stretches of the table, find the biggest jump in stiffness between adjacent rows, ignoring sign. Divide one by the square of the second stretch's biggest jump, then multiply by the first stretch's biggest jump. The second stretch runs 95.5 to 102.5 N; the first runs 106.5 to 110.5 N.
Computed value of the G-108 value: 0.166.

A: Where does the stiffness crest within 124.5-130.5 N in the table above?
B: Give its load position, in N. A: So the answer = 129 N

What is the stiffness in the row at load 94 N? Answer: 168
